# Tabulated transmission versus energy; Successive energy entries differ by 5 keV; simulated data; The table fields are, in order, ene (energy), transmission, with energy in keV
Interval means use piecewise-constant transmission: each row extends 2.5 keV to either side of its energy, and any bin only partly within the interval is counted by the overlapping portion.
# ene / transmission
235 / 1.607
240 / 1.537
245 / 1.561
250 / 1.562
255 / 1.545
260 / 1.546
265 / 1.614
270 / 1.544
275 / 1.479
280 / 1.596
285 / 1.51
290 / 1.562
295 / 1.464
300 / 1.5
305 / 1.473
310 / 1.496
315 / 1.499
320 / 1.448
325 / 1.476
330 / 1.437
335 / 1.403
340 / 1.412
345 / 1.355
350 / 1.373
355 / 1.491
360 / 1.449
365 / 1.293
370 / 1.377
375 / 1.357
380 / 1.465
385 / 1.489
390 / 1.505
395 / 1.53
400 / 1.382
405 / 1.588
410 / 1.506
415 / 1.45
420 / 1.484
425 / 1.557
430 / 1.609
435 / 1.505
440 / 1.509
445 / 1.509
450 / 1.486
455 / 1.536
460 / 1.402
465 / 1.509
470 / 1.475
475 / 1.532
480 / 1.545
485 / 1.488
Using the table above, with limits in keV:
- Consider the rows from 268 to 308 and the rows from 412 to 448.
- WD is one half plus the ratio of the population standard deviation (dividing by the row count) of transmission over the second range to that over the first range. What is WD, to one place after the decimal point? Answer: 1.6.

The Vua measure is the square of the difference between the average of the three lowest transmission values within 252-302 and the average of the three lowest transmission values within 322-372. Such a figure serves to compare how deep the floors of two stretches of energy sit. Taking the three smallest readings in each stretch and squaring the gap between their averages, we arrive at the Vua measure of 0.020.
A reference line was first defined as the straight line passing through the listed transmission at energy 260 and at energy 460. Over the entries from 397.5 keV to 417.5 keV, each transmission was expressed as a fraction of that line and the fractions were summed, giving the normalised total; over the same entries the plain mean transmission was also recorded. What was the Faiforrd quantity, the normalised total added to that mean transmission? 5.60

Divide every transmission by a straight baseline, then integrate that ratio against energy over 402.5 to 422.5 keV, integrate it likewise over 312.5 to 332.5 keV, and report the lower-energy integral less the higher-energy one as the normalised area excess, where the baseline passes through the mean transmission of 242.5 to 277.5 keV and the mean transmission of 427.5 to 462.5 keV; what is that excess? -0.81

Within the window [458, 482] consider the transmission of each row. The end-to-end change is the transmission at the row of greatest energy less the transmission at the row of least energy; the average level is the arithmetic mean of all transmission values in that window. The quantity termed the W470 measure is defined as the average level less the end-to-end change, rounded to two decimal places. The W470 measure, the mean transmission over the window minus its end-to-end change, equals 1.35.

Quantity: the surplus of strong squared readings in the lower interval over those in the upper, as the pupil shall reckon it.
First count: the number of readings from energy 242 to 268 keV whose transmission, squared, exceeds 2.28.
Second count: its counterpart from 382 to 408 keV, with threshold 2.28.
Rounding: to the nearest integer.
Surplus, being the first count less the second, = 3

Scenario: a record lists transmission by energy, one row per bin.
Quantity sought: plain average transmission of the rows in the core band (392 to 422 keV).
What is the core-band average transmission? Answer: 1.49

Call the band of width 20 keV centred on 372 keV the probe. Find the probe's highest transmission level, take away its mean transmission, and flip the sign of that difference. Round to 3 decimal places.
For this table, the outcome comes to -0.092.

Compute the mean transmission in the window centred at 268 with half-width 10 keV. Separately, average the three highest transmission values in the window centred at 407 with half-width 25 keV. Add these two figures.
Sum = 3.13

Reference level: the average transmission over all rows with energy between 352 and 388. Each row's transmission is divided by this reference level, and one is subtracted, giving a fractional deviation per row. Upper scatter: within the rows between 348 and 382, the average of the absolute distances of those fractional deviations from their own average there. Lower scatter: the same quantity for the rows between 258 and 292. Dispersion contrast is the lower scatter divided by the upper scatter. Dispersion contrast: 0.60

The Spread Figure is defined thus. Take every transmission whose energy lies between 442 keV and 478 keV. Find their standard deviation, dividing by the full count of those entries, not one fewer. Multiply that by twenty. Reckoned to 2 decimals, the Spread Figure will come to 0.85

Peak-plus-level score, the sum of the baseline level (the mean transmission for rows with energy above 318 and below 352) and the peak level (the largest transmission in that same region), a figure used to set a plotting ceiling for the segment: 2.89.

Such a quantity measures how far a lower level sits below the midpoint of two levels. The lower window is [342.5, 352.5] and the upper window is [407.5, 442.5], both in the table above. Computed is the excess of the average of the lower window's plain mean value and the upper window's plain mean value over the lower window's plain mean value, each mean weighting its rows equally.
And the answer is 0.08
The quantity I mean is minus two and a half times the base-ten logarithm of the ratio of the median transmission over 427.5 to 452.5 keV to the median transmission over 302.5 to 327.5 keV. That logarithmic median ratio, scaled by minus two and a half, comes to -0.02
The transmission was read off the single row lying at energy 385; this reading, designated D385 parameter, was 1.489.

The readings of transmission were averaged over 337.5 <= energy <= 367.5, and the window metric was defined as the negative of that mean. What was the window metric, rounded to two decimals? -1.40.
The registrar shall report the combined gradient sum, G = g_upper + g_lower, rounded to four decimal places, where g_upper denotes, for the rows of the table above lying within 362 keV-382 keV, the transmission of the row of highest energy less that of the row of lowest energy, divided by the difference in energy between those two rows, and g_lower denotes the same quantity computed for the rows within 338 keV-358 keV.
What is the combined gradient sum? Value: 0.0167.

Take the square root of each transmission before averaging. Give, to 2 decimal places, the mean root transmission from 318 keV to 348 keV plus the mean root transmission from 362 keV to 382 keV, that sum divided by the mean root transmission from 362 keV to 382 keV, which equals 2.02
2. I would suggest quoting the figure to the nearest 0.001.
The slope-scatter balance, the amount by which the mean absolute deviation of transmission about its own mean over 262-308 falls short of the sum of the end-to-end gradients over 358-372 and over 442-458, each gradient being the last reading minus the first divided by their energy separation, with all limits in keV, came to -0.051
